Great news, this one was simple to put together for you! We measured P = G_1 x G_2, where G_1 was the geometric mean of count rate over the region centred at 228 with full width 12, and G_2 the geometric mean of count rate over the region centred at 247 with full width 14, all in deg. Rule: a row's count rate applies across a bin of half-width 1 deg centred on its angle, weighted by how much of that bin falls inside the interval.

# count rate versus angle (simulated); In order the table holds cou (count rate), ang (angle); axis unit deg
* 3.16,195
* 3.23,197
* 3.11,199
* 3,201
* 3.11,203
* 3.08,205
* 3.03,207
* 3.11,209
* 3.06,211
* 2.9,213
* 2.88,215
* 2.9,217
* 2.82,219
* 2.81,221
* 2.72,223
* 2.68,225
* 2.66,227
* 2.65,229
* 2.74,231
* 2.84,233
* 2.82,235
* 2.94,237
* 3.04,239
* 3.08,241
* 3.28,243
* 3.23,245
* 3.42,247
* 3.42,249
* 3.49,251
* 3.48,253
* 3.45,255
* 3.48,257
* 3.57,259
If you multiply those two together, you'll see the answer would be 9.1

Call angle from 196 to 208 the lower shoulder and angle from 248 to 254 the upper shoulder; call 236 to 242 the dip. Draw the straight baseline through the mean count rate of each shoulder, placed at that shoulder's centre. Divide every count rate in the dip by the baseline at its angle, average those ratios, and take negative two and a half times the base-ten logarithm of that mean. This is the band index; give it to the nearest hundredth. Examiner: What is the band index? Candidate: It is 0.12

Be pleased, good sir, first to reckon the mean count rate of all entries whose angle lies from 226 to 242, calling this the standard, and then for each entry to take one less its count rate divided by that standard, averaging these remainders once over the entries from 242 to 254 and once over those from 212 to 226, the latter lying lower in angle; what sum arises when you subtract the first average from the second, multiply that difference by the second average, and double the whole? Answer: 0.0043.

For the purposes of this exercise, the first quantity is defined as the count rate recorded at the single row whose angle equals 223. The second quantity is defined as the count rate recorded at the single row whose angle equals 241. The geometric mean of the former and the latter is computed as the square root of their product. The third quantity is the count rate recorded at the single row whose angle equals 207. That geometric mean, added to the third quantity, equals 5.92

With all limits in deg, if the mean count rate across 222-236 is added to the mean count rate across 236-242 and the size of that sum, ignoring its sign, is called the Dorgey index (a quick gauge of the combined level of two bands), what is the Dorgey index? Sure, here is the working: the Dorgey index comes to 5.75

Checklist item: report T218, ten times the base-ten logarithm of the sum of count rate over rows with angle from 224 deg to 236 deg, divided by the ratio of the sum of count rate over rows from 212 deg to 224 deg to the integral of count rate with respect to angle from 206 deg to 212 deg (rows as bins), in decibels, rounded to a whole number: 12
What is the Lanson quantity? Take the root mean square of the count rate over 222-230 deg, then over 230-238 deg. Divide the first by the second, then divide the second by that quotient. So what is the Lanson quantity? 3.00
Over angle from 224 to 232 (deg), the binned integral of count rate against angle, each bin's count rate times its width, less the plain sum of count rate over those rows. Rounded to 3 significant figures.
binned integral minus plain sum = 10.7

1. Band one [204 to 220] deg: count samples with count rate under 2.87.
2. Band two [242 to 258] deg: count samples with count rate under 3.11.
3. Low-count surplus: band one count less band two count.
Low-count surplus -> 1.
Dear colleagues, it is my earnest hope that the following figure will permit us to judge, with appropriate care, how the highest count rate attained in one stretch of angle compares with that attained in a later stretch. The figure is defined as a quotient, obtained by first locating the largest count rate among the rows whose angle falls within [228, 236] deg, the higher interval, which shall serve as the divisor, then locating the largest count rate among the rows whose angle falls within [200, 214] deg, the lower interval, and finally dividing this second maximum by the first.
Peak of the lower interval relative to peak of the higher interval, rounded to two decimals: 1.10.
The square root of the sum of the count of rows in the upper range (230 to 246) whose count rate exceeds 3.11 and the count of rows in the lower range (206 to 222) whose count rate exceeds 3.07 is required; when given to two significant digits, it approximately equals 1.7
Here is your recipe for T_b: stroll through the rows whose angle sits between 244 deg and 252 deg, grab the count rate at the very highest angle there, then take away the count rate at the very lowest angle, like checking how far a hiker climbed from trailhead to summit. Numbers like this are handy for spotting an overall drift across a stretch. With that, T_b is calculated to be 0.26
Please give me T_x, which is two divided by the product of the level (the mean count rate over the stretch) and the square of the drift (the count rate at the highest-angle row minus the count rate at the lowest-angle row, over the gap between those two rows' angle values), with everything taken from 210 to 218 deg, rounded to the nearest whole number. 958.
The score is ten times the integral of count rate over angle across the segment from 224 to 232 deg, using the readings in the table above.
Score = 215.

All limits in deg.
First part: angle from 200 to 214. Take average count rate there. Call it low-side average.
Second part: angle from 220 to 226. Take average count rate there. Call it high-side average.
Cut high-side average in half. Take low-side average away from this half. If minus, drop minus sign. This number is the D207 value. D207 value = 1.67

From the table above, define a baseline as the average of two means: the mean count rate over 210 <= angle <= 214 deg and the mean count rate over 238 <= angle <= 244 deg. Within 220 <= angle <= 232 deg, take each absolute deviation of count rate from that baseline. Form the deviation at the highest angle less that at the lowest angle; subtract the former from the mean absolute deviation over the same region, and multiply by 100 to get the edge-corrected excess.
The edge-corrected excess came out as 28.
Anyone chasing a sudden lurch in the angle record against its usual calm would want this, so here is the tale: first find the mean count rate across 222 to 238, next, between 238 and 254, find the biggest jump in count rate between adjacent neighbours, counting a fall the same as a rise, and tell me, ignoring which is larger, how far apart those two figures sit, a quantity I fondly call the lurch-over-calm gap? 2.556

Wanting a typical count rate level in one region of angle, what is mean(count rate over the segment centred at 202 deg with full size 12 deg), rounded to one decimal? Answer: 3.1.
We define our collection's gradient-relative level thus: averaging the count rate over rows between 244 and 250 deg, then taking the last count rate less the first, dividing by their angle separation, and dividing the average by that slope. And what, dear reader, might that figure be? 71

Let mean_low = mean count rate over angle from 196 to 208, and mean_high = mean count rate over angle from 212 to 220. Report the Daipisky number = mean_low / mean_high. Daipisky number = 1.08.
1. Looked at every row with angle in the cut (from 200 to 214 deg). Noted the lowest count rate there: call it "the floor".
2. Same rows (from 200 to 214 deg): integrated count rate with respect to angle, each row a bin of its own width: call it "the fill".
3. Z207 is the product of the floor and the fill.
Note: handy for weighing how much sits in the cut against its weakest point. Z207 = 123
